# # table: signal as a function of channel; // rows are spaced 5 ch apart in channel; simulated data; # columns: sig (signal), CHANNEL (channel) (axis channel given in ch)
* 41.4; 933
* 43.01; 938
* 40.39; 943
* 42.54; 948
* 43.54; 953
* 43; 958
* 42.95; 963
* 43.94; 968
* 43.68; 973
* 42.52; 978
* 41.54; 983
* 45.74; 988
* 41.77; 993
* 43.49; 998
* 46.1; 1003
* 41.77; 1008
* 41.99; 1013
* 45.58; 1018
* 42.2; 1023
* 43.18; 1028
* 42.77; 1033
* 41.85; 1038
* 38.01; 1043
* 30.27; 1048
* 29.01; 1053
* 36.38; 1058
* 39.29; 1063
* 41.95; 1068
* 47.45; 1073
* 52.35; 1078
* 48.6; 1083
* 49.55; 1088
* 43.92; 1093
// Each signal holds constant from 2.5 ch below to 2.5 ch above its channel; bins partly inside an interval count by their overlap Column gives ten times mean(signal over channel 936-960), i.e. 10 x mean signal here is 425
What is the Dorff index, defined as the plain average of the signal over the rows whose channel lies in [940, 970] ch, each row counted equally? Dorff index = 42.7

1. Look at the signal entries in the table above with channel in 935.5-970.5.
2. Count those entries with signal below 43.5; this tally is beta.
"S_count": 5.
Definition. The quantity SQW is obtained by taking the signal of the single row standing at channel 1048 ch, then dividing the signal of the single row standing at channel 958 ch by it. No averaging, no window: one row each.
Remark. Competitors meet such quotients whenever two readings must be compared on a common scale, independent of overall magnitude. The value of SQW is 1.42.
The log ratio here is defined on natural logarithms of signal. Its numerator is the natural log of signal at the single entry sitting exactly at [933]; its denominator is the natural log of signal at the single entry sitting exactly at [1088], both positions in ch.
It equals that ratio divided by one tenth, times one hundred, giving 954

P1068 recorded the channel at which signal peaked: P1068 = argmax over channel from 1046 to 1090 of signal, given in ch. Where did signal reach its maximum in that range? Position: 1078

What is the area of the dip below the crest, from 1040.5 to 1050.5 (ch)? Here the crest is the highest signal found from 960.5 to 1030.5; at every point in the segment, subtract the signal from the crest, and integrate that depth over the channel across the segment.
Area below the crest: 120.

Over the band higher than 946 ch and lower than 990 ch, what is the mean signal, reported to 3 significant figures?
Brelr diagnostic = 43.3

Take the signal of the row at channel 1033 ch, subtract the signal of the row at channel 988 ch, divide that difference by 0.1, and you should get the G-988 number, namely -30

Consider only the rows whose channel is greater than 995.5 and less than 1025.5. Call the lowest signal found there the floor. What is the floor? 41.77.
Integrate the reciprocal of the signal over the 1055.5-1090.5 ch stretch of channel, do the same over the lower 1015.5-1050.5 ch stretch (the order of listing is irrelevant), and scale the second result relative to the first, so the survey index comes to 1.11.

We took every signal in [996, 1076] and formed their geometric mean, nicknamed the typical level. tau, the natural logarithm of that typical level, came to 3.70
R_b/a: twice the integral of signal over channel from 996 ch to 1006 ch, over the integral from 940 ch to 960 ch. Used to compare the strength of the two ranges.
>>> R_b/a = 1.1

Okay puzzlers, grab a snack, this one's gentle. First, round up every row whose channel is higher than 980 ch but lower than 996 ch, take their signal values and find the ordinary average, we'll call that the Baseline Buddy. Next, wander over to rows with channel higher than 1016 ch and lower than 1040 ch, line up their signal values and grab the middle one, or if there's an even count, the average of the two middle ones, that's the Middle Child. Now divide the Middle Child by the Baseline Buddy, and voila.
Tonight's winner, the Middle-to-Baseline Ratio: 0.99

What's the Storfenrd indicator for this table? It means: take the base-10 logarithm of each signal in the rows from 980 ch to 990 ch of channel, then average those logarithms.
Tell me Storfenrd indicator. 1.64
